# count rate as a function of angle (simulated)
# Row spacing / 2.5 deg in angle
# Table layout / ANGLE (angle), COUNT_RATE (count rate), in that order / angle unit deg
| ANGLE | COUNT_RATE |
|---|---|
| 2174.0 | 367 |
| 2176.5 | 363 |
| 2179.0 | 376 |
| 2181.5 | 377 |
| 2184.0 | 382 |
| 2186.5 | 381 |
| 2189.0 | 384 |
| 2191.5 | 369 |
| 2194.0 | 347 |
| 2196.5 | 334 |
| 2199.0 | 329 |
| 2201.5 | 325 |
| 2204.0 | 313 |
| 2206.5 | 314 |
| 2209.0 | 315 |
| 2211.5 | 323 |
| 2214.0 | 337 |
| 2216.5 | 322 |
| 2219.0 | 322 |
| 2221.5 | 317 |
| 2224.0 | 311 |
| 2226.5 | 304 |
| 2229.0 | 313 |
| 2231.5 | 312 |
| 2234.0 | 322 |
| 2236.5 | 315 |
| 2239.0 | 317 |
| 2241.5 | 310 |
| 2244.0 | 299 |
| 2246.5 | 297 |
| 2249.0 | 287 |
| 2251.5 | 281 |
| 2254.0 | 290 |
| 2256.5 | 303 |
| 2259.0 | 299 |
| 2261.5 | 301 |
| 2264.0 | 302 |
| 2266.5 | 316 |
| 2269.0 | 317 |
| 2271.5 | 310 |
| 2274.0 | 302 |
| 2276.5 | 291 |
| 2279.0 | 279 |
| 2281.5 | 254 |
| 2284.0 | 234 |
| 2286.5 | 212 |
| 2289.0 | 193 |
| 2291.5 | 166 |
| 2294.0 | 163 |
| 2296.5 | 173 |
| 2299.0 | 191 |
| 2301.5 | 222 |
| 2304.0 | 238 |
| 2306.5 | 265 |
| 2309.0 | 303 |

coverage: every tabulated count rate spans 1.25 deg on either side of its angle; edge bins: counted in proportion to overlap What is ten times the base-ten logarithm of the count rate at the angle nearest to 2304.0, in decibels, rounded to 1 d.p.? 23.8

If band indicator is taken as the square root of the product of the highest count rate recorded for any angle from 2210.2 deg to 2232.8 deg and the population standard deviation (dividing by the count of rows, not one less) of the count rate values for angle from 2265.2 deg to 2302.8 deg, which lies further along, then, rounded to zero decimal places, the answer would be 137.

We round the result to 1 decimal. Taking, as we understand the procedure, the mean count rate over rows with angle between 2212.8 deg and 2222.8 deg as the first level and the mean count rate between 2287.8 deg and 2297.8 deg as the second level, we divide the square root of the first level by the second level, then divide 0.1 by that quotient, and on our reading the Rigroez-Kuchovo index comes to 1.0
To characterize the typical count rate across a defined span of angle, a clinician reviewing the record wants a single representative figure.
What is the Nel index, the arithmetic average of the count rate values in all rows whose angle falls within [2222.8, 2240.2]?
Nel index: 313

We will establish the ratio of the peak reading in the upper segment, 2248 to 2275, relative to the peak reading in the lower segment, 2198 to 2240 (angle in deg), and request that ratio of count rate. 0.94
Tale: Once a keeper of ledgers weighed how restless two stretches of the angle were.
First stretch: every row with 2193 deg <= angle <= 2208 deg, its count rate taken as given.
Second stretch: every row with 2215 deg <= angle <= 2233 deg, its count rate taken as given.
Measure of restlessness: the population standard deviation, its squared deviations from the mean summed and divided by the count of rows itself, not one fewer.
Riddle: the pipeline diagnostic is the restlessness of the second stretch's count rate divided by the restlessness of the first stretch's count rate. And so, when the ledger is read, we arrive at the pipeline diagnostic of 0.5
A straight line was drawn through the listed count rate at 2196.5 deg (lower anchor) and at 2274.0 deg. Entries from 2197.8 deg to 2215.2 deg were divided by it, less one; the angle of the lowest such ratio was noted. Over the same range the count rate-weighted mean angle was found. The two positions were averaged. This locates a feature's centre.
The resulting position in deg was 2205.3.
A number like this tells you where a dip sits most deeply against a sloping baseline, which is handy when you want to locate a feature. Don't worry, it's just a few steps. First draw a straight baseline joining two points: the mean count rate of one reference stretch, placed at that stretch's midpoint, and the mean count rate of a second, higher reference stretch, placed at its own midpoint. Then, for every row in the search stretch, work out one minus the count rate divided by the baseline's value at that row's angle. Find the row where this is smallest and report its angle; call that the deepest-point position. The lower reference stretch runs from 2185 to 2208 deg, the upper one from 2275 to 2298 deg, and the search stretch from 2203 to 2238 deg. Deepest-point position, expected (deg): 2234.0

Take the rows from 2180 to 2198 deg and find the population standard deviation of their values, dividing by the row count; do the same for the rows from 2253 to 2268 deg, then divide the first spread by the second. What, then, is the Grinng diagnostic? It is 2.4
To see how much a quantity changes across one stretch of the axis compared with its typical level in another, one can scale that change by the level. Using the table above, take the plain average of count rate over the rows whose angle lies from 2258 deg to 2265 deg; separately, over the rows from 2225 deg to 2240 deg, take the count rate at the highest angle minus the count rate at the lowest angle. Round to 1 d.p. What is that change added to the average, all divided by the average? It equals 1.0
